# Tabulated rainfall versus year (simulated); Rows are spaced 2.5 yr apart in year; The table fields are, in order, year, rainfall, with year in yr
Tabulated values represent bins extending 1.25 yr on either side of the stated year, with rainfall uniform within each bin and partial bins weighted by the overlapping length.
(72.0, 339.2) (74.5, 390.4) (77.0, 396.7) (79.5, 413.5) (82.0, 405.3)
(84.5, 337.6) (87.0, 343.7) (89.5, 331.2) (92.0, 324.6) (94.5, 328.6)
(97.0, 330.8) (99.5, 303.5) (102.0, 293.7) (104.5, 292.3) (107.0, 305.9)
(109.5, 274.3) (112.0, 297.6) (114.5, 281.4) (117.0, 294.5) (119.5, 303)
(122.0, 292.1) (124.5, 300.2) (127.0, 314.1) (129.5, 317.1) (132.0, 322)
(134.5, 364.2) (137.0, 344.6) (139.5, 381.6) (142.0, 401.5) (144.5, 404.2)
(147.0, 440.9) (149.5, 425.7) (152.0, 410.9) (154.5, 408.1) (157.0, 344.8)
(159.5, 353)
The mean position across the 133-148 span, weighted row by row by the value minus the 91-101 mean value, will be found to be 142.5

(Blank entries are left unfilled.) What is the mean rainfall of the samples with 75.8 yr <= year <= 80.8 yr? 405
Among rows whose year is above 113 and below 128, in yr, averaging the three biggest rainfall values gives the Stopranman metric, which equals 306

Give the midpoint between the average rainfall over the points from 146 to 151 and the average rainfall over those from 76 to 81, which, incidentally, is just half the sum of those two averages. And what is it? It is 419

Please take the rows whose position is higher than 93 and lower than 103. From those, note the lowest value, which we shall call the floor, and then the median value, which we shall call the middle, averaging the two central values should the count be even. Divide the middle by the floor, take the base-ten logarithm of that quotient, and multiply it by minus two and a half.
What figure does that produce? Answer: -0.080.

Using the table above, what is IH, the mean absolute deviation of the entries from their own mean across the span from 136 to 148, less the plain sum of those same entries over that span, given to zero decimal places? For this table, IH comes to -1948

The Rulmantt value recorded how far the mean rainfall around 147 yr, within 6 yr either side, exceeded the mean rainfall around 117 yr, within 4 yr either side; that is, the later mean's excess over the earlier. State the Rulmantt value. 124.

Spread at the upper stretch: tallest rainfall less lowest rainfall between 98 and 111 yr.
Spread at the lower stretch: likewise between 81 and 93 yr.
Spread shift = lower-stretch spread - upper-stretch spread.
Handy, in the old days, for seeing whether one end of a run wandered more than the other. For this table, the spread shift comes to 49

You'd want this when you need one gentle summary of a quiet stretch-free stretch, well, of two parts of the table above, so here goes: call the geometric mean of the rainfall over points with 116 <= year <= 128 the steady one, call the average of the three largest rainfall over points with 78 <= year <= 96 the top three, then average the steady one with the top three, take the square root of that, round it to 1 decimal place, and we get 18.5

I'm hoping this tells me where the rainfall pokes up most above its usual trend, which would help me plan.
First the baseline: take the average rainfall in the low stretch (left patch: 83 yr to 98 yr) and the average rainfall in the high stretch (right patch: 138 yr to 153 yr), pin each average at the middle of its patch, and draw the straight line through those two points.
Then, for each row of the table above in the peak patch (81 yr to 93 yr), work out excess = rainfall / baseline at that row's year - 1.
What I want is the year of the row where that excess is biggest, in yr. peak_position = 82.0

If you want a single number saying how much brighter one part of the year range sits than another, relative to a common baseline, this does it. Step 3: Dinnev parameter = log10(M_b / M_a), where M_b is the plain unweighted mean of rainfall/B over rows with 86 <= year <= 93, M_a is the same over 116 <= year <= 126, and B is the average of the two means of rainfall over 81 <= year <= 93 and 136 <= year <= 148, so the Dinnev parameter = 0.05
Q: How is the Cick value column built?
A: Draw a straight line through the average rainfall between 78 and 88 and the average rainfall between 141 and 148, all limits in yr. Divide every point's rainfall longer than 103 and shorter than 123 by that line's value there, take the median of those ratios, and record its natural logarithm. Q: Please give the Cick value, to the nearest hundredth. -0.29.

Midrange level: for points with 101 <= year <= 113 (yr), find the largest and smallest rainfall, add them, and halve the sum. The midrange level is 290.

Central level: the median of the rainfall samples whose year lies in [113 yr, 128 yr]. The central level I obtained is 297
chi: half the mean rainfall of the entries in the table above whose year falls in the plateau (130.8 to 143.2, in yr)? 181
